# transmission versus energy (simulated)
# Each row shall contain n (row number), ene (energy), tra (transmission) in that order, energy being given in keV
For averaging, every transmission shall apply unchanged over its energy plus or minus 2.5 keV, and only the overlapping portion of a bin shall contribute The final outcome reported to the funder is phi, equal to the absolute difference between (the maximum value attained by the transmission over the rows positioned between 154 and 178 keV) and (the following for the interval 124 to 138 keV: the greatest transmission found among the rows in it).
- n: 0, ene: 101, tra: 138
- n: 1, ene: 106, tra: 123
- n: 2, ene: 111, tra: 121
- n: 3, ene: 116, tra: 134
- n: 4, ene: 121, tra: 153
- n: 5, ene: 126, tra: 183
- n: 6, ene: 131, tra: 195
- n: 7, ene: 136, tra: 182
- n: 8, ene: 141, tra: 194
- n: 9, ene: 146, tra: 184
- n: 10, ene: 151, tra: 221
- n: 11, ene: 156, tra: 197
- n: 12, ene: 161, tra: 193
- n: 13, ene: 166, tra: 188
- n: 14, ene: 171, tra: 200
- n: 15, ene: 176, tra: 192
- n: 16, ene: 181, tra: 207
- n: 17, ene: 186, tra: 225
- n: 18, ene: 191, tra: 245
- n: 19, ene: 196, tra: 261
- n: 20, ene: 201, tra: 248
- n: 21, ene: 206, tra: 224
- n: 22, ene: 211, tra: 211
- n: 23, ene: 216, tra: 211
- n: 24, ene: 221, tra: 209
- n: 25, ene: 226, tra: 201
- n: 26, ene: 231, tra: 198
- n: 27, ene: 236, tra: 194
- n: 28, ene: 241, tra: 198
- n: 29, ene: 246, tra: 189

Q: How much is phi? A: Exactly 5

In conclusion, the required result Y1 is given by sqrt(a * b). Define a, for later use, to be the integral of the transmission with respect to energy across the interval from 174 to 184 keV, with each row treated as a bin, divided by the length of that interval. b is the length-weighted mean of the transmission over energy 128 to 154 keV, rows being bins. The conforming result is 198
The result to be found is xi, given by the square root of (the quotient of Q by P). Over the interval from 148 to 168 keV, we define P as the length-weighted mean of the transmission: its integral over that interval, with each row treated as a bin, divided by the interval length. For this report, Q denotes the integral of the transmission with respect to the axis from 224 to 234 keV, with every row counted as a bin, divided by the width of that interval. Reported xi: 1.00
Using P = 200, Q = 199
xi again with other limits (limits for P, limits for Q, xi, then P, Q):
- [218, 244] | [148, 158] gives 1.02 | 200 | 208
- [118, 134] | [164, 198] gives 1.11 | 176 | 217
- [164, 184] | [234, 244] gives 1.00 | 198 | 196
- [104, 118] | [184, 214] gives 1.37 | 126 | 235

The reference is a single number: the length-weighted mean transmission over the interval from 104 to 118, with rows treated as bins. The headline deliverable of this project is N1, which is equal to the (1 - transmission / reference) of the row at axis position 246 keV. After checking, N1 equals -0.50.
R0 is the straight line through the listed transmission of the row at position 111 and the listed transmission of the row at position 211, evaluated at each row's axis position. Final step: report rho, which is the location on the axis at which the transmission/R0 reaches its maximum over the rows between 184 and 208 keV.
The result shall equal 196 keV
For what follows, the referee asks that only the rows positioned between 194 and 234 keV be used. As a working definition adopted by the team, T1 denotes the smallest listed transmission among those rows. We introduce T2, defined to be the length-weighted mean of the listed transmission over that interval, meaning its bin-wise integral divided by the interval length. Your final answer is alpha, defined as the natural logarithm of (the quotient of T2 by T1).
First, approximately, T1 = 198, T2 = 220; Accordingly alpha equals 0.103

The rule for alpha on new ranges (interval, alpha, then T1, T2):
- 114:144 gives 0.263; 134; 174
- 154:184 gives 0.045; 188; 197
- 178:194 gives 0.087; 207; 226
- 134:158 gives 0.073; 182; 196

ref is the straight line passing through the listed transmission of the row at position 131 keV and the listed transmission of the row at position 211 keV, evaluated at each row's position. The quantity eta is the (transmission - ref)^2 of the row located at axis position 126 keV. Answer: 121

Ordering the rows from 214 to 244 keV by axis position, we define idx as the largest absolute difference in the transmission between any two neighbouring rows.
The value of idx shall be 8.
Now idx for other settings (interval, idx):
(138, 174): 37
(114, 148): 30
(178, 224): 24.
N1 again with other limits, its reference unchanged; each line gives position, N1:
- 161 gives -0.53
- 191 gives -0.95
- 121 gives -0.22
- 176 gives -0.53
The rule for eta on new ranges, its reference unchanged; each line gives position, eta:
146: 196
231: 289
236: 484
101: 2601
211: 0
